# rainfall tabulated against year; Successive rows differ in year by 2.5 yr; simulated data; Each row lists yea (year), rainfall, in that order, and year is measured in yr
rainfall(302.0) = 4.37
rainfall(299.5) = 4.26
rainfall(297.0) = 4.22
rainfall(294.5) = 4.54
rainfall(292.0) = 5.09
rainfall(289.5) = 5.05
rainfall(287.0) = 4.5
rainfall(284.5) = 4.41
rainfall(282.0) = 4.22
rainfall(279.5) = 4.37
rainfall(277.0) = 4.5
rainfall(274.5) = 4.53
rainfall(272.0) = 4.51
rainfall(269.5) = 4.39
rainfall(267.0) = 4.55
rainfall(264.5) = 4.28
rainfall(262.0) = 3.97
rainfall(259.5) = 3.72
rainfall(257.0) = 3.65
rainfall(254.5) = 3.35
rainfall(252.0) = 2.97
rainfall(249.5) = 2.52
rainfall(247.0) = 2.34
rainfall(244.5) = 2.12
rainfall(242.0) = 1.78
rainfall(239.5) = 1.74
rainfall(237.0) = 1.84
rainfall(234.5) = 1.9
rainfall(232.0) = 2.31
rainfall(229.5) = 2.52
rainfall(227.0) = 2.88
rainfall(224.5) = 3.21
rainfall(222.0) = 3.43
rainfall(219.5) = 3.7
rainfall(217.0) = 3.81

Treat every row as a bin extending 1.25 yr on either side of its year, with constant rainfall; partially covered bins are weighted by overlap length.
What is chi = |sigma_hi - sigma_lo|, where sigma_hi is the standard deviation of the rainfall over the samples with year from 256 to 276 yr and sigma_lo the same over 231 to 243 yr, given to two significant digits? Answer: 0.14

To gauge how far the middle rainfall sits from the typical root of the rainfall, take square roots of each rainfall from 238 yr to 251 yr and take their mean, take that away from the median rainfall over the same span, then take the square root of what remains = 0.82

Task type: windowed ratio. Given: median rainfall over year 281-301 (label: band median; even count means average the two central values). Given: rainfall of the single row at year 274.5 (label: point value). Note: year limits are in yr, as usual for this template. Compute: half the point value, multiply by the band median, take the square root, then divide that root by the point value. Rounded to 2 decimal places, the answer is 0.70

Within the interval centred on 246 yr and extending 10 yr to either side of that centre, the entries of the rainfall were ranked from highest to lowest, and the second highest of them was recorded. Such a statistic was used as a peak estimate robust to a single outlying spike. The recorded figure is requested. 2.97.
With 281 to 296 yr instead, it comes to 5.05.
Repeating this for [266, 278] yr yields 4.53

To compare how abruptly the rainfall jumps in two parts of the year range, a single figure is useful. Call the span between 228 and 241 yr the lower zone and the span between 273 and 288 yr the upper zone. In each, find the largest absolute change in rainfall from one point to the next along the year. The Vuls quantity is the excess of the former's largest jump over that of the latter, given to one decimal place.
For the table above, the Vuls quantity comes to 0.2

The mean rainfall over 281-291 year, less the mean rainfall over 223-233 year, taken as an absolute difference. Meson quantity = 1.8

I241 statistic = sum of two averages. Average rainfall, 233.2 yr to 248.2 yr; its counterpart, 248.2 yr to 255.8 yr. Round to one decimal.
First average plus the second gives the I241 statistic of 4.9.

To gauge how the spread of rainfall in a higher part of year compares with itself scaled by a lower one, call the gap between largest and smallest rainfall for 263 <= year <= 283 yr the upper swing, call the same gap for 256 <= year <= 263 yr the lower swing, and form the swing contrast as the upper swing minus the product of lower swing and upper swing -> 0.22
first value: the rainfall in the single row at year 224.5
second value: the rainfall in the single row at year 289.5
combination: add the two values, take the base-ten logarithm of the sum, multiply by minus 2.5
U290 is -2.29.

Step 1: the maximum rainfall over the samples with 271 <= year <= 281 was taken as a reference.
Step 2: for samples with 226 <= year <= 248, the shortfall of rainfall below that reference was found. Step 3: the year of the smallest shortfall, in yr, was 227.0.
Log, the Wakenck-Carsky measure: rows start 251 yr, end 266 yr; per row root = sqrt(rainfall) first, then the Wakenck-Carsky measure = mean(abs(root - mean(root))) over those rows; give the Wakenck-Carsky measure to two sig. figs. 0.088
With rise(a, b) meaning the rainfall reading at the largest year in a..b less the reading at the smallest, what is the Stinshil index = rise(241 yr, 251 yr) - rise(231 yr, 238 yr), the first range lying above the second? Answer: 1.2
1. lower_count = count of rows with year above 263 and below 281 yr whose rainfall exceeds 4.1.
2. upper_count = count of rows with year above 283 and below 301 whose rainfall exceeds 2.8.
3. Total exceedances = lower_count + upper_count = 14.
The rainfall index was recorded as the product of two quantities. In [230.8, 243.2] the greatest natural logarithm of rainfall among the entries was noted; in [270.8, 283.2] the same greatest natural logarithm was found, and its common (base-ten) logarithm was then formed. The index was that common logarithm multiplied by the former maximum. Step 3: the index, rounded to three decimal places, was 0.150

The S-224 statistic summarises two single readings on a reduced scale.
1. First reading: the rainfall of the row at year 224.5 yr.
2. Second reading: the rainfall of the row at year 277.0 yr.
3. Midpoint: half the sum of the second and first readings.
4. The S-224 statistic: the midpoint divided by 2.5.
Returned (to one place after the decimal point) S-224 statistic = 1.5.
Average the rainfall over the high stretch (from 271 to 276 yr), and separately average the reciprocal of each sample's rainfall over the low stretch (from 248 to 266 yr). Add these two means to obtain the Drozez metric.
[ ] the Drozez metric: 4.8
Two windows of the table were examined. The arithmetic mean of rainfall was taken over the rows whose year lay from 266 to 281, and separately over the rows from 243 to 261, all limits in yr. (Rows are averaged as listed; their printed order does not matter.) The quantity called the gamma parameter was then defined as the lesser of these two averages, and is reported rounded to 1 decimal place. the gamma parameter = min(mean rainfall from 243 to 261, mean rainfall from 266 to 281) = 3.0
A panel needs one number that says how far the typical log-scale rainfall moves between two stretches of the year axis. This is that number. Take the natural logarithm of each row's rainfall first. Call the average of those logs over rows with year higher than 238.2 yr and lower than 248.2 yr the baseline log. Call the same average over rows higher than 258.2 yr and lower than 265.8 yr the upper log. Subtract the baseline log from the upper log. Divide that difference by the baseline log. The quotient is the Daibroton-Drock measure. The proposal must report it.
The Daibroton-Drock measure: 1.0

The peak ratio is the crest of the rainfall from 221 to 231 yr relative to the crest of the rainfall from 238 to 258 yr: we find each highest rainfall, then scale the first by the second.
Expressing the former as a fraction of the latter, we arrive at 0.94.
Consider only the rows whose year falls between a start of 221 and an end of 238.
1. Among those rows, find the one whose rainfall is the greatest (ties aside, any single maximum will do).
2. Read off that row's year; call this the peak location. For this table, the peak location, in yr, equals 222.0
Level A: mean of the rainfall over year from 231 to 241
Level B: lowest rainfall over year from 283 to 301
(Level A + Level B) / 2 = 3.08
